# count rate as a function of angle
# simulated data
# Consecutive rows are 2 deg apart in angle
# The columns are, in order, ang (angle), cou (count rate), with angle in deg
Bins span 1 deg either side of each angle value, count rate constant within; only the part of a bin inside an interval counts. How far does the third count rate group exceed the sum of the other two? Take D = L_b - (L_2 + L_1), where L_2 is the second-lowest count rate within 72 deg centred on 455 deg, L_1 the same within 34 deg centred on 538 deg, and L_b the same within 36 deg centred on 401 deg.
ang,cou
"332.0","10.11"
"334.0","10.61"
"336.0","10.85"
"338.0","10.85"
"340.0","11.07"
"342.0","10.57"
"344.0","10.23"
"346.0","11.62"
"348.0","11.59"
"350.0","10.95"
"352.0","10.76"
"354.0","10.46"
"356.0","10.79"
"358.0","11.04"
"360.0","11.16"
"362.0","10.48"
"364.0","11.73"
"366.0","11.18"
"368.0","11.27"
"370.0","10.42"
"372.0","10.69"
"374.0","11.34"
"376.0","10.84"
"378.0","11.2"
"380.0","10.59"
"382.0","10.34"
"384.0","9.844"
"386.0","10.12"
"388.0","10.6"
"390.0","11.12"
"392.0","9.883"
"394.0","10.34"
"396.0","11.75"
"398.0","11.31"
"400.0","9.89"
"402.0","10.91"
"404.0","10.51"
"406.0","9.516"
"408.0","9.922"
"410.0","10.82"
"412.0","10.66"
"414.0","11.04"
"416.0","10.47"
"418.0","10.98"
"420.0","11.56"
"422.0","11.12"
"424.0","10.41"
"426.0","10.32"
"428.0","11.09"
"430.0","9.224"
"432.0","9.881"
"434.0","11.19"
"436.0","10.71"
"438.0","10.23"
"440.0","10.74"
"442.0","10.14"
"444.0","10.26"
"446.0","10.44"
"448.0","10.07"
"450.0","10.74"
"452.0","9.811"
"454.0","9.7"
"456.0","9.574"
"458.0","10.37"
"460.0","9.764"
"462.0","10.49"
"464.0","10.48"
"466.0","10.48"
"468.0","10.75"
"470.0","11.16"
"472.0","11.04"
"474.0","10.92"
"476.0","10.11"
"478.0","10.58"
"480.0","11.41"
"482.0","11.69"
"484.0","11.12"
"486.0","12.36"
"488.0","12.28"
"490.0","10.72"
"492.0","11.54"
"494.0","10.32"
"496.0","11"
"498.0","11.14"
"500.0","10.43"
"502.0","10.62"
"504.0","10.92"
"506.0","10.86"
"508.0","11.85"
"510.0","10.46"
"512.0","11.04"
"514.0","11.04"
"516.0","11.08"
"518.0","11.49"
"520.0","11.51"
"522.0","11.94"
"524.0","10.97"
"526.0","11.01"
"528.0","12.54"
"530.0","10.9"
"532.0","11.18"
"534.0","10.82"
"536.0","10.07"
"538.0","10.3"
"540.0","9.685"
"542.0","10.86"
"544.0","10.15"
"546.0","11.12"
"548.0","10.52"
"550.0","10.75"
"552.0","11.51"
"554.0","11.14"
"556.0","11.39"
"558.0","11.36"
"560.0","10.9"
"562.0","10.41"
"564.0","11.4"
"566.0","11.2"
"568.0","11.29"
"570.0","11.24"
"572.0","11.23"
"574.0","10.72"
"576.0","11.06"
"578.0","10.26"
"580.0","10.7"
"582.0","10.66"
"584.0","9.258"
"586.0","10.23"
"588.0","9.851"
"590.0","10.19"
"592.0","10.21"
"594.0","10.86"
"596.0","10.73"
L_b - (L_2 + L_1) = -9.8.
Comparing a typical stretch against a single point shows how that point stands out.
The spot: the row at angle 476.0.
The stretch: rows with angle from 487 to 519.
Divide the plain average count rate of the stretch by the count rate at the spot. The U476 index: 1.09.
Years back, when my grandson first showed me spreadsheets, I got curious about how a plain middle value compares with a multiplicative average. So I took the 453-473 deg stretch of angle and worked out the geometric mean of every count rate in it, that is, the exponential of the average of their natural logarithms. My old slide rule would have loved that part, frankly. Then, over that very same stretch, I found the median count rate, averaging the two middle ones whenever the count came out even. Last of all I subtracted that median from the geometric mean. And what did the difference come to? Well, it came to -0.11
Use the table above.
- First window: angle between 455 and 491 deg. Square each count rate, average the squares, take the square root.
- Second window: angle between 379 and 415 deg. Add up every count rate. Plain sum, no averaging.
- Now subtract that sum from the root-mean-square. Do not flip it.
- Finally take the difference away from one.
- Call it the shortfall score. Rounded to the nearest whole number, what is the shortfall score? 179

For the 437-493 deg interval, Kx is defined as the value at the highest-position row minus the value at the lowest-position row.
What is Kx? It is 1.3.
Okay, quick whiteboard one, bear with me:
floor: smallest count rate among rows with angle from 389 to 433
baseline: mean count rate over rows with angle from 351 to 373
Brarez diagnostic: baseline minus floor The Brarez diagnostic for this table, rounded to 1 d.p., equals 1.7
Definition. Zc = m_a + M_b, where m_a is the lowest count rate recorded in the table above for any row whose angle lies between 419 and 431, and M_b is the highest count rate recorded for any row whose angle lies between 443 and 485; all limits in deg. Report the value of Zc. 20.91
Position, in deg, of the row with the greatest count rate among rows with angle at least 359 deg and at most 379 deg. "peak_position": 364.0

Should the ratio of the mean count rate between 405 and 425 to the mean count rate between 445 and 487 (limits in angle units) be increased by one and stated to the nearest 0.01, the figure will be 2.00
